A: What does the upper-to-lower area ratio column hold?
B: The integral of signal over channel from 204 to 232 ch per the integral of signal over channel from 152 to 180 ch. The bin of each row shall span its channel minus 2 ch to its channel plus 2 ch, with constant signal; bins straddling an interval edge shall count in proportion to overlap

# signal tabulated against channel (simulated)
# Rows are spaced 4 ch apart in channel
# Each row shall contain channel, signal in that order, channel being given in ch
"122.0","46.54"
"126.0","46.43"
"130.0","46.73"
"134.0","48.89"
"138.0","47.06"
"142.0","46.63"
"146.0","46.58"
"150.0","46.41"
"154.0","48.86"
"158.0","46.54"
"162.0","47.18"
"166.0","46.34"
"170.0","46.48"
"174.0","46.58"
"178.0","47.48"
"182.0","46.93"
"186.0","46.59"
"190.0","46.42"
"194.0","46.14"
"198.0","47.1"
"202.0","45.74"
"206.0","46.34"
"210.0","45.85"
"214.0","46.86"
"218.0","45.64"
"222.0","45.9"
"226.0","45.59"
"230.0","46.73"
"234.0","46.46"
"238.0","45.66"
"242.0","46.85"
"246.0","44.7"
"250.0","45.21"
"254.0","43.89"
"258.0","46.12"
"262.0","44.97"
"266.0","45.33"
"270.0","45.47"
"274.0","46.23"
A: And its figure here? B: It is 0.980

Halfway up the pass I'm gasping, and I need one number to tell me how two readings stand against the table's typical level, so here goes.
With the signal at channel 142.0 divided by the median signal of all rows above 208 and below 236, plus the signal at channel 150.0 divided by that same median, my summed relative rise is 2.03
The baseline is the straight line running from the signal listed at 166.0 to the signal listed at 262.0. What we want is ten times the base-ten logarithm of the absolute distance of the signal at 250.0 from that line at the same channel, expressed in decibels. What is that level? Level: -12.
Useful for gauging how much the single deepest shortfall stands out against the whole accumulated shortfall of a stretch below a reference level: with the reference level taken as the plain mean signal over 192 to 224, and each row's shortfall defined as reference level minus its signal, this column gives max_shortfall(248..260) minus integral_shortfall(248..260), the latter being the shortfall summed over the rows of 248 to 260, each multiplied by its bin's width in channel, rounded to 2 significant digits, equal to -11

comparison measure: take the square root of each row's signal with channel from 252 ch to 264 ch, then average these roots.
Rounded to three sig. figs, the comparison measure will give 6.71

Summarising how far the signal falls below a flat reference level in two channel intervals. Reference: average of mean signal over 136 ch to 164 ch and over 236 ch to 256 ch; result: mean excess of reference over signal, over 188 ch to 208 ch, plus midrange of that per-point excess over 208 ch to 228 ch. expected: -0.27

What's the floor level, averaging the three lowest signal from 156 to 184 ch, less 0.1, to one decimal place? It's 46.4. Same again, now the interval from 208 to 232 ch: 45.6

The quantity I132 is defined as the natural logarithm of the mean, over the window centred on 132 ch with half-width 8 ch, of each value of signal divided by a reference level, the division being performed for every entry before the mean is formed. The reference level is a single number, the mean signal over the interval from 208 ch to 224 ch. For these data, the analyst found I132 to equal 0.026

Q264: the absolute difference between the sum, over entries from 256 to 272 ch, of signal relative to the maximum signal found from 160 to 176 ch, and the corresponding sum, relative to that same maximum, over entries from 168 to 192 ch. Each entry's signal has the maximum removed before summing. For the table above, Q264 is 4.2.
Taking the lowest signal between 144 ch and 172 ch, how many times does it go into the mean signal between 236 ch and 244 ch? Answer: 1.00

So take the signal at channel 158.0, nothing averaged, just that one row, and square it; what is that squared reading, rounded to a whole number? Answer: 2166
